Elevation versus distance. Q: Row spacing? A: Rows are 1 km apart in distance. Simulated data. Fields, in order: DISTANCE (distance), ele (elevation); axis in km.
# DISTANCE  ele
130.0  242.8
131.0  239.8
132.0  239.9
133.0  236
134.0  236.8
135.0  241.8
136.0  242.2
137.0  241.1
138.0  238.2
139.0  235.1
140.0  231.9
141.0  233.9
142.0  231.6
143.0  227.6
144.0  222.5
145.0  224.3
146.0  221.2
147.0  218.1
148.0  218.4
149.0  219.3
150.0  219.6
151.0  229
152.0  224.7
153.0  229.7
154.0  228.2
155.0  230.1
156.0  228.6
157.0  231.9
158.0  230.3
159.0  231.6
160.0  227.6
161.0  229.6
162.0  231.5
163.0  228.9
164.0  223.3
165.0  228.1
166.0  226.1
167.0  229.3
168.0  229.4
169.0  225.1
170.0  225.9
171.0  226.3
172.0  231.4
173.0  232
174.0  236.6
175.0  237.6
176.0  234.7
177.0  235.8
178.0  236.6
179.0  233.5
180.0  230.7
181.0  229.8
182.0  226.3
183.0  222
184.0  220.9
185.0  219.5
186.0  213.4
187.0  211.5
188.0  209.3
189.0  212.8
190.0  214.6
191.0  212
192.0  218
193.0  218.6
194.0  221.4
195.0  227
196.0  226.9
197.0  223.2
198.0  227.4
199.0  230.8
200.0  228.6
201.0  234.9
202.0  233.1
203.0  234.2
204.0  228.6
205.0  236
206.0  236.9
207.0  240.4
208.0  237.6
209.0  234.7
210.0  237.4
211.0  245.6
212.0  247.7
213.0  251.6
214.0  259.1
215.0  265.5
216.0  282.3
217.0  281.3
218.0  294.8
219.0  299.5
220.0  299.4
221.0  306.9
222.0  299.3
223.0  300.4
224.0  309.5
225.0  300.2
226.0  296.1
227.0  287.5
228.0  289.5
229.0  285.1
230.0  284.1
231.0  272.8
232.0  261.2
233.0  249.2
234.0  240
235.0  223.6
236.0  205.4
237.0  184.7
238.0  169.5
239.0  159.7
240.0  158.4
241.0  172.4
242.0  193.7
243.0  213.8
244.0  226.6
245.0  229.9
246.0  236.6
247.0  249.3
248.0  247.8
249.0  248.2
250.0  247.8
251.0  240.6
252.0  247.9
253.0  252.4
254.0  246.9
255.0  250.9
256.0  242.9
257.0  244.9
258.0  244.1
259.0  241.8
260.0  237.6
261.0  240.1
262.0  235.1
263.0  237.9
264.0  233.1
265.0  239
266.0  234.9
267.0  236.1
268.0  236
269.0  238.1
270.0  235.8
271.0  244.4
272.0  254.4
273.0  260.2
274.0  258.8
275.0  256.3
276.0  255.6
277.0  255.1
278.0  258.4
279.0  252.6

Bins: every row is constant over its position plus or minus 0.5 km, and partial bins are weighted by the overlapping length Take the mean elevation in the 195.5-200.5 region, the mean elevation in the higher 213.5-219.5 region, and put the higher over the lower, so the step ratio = 1.23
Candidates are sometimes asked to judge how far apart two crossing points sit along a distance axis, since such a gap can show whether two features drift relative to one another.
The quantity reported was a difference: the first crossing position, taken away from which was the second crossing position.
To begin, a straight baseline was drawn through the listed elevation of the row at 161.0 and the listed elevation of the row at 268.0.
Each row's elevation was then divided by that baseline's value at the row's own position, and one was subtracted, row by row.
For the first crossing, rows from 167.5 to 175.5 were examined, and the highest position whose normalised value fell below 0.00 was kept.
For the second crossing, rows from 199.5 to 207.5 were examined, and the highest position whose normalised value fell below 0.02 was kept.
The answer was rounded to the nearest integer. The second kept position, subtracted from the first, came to -35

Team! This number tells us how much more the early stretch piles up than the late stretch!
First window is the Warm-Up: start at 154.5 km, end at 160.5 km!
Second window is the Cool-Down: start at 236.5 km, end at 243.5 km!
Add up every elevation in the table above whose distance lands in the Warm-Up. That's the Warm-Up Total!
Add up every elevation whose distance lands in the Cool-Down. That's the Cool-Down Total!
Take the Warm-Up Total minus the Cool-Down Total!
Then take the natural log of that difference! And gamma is 4.9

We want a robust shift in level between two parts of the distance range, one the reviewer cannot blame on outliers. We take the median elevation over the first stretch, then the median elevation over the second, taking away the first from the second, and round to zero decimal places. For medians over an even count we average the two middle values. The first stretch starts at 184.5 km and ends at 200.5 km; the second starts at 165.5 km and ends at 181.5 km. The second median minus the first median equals 12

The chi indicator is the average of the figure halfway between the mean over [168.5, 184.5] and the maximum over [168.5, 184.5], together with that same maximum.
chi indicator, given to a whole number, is 236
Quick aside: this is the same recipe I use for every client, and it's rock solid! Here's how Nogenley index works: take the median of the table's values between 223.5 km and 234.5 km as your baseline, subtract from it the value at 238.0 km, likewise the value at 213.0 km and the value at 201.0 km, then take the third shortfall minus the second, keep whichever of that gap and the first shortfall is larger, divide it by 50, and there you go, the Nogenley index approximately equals 2.3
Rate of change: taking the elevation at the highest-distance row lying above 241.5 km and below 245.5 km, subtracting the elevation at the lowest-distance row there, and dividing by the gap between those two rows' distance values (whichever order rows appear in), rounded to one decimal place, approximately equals 12.1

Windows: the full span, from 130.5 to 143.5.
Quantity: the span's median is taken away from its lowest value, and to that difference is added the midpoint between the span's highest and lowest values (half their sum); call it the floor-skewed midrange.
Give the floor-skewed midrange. 226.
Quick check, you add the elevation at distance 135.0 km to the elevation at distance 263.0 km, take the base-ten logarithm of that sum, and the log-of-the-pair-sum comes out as 2.68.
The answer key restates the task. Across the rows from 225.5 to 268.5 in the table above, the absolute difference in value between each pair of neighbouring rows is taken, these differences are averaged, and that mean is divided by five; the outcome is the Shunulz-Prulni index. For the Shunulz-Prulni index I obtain 1.5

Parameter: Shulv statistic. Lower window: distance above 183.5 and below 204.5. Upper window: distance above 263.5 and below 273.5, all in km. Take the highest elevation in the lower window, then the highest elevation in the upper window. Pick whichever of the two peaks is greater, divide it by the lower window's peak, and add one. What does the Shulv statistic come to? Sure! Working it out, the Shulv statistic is 2.11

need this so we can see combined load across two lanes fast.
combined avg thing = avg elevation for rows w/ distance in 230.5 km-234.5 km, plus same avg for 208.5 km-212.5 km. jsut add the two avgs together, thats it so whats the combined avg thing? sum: 497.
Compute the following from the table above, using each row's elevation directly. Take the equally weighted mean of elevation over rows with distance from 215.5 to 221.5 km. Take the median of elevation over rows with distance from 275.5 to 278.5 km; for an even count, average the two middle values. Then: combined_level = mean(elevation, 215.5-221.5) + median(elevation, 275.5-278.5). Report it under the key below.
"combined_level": 550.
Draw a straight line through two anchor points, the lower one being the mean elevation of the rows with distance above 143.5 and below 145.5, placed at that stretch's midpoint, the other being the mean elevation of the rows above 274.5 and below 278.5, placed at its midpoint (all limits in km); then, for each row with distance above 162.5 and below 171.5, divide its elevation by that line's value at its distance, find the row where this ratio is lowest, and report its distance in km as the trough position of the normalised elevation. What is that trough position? 164.0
